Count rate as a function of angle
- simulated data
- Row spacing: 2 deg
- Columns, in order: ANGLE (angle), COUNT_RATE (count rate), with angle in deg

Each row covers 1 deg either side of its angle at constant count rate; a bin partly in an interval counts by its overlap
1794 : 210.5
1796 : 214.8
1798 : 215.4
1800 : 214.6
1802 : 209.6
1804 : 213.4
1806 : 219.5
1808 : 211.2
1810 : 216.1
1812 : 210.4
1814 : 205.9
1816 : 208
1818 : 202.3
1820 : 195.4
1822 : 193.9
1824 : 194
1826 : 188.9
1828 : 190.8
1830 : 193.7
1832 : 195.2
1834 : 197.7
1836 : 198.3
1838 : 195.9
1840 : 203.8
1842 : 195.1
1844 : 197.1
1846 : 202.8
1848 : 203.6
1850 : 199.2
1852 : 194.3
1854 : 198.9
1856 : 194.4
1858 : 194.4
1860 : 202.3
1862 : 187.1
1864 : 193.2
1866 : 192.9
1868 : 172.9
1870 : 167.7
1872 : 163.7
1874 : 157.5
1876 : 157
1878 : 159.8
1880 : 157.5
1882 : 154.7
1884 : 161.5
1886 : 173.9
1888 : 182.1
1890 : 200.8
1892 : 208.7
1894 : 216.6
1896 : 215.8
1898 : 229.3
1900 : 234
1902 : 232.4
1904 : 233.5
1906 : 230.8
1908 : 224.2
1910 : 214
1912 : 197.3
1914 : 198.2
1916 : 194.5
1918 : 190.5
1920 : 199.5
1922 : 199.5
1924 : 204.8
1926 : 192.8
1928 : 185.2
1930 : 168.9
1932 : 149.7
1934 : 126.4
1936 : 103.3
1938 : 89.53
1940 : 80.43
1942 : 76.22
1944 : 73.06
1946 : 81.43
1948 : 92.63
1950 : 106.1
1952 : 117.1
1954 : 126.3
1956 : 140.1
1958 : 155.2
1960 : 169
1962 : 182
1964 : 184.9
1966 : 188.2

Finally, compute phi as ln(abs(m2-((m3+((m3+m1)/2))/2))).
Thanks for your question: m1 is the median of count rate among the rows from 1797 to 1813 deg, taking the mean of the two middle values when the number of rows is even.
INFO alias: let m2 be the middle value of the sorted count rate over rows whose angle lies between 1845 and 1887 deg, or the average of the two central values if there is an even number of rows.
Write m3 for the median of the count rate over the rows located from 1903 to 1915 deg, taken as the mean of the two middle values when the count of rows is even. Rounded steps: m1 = 214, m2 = 187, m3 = 219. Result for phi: 3.43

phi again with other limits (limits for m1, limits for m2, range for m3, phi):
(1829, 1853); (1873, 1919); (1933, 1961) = 4.25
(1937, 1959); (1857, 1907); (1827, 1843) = 3.14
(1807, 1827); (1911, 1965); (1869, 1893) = 2.88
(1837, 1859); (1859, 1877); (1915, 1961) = 2.92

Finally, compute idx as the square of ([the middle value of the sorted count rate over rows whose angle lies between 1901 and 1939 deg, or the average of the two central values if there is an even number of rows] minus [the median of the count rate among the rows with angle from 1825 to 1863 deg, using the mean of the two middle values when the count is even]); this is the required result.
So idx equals 2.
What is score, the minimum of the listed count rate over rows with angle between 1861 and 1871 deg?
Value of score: 167.7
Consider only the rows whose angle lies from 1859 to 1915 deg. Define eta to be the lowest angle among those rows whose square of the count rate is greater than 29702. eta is 1860 deg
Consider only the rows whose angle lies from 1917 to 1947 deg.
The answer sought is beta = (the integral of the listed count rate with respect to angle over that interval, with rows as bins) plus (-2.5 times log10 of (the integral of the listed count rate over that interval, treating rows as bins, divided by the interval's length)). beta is 4237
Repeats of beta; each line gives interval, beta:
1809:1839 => 5967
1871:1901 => 5540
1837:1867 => 5904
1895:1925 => 6391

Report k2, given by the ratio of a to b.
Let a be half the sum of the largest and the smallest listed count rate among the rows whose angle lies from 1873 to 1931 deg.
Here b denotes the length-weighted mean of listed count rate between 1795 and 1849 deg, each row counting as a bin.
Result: 1.0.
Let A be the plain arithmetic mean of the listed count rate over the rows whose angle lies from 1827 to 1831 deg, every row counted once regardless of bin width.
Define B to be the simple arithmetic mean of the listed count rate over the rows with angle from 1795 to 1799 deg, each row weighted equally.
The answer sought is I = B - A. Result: 23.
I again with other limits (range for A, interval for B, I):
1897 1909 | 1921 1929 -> -35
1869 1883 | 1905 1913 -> 57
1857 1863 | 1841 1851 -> 5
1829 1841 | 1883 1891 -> -18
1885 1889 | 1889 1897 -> 32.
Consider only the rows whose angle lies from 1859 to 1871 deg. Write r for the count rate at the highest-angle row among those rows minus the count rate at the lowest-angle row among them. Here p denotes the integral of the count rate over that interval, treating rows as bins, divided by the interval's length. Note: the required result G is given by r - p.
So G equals -221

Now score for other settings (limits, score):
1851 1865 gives 187.1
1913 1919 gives 190.5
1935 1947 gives 73.06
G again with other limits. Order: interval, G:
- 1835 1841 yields -194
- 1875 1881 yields -158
